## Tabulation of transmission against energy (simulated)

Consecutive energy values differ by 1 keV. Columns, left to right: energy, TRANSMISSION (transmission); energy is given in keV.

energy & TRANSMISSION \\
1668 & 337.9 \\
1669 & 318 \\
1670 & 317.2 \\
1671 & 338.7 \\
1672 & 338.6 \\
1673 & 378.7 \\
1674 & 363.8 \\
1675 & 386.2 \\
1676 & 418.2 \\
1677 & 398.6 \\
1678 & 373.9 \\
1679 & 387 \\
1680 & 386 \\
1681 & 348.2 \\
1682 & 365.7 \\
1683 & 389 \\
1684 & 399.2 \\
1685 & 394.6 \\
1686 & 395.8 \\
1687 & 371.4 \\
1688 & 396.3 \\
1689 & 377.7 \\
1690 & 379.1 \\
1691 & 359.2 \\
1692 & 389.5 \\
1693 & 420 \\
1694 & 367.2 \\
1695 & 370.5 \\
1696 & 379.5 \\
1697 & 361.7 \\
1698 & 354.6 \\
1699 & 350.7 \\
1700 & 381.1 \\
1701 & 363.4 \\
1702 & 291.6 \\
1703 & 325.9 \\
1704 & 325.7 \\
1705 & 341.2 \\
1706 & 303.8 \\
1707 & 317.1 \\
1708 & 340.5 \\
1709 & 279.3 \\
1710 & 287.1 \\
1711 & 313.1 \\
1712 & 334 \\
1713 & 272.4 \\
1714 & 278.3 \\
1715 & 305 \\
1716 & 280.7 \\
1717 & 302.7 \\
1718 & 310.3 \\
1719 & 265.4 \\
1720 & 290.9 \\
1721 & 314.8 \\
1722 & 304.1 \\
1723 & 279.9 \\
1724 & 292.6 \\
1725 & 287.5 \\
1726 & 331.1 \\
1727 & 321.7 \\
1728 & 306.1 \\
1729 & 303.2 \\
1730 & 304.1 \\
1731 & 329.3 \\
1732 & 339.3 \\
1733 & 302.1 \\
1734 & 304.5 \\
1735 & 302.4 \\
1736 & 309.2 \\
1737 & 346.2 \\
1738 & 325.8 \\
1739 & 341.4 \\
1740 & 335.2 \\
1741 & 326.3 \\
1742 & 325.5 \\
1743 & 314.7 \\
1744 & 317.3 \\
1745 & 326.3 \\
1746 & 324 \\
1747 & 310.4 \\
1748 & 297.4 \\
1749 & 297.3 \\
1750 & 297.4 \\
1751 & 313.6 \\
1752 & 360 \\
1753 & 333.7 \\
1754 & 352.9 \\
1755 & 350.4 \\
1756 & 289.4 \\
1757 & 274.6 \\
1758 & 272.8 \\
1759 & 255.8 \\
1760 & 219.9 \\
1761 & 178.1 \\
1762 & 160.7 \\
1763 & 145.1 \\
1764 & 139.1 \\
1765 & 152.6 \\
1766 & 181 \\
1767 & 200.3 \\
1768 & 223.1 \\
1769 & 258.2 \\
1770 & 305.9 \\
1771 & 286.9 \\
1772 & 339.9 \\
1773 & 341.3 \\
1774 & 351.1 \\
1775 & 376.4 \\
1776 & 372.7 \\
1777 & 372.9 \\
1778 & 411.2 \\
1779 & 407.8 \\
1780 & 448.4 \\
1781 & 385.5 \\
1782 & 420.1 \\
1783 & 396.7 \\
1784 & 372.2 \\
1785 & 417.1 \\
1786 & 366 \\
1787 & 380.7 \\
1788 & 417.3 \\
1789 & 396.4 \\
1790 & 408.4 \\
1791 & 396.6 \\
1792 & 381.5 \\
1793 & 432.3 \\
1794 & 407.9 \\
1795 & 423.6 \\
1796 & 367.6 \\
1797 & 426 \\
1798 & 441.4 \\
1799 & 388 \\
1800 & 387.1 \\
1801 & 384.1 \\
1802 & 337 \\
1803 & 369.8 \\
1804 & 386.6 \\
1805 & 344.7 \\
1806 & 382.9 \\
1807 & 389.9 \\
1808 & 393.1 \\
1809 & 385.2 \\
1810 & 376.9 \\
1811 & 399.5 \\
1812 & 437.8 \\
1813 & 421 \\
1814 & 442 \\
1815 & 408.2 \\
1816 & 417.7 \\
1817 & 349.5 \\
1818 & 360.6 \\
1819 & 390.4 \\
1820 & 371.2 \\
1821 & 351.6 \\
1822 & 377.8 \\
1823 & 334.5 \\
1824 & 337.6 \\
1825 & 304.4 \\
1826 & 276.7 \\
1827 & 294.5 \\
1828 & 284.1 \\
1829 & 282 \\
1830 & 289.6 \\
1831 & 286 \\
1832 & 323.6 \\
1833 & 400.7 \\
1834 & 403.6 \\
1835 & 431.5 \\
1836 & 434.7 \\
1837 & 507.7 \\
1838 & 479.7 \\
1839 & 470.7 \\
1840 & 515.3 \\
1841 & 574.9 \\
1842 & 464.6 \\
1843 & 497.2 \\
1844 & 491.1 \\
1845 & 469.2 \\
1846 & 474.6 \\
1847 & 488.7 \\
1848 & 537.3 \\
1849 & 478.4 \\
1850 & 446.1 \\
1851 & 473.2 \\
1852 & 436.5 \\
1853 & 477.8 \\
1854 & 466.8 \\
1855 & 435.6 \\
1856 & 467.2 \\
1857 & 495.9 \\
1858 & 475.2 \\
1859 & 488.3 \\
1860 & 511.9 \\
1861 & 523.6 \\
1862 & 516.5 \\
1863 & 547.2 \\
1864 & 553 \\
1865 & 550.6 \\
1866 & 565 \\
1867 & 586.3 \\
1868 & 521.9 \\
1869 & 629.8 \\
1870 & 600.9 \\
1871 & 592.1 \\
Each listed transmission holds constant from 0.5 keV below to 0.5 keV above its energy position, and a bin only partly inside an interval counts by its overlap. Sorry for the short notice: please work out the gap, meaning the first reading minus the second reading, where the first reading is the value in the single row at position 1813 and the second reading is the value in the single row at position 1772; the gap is 81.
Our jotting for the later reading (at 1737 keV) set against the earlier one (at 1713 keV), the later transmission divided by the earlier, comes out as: 1.3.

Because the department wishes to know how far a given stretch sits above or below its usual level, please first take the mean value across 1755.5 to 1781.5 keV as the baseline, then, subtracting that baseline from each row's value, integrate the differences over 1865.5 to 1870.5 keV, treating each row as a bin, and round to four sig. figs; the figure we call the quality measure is 1490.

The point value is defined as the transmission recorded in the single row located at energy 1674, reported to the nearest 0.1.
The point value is 363.8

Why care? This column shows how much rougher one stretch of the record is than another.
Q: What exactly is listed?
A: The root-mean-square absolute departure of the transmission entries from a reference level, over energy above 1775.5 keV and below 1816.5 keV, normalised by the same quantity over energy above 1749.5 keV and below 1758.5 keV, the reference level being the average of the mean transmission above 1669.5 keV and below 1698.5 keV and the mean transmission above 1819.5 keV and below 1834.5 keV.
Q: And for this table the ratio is 1.1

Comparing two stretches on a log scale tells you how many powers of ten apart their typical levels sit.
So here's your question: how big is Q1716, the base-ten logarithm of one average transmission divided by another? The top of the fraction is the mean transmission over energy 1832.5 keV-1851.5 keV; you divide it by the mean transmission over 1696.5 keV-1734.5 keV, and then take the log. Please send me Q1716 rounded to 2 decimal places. 0.18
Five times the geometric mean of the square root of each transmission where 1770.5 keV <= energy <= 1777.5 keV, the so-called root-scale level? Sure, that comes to 93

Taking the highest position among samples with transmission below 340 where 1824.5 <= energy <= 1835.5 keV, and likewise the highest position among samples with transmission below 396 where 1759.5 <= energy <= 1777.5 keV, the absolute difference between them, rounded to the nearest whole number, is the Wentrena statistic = 55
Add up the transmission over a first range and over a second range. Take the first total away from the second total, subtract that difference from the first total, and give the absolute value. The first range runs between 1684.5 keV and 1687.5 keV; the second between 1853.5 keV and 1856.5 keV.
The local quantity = 954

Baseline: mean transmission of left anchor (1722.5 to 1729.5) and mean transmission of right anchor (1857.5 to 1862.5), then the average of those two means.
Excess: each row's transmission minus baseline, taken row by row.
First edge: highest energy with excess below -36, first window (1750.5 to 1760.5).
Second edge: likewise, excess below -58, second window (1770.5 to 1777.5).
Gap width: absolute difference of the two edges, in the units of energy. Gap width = 13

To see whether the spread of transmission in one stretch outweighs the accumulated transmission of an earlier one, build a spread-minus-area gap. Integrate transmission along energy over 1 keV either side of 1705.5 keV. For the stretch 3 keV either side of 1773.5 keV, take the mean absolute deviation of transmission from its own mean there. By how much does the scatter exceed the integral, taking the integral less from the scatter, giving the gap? -623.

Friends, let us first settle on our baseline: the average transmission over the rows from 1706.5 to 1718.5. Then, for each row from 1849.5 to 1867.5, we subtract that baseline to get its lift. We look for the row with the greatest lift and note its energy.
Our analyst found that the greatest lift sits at 1867 keV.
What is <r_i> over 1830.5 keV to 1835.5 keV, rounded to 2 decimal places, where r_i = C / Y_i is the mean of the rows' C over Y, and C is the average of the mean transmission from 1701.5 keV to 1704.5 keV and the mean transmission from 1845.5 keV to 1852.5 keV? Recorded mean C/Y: 1.10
